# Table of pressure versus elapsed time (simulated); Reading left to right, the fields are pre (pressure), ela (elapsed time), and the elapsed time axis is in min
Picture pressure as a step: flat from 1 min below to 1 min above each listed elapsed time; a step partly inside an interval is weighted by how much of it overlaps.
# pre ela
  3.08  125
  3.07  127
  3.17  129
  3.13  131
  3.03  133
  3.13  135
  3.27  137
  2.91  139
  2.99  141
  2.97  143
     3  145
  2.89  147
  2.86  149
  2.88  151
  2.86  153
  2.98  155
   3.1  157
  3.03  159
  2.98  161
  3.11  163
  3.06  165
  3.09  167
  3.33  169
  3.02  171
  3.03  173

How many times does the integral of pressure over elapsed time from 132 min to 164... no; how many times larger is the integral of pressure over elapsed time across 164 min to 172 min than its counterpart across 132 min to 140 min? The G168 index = 1.01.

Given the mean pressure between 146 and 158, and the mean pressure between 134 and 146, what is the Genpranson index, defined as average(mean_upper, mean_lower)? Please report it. 2.99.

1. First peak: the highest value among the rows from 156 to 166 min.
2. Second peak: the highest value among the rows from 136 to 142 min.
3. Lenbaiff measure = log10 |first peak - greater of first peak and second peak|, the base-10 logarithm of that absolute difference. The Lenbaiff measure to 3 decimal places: -0.796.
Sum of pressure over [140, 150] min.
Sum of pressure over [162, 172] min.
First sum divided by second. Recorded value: 0.94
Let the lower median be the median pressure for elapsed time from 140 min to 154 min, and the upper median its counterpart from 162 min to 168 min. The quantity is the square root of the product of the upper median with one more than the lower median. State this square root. 3.47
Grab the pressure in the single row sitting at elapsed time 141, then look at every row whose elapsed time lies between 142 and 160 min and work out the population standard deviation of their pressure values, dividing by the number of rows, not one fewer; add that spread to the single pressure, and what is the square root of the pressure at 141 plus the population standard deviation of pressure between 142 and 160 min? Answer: 1.75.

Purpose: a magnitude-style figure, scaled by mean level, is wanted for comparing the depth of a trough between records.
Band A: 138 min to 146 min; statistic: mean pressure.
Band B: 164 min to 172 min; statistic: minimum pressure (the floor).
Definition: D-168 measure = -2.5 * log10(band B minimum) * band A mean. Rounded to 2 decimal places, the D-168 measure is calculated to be -3.56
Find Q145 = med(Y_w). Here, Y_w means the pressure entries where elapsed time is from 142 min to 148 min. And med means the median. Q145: 2.97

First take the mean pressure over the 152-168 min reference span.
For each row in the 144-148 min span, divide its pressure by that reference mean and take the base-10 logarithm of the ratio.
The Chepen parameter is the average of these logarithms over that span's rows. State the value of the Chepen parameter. -0.012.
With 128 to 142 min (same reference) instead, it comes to 0.009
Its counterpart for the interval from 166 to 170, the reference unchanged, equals 0.025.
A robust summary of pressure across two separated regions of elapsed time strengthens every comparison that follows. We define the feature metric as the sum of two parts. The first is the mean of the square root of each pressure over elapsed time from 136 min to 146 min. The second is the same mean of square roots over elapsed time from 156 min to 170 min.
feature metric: 3.50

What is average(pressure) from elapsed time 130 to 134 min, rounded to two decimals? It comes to 3.08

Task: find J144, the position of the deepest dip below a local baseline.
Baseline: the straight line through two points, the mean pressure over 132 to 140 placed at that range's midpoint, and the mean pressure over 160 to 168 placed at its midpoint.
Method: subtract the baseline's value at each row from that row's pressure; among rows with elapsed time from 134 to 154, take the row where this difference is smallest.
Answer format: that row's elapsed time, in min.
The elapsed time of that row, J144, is 149 min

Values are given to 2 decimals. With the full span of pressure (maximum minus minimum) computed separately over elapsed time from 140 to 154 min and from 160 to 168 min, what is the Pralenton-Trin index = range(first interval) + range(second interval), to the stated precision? 0.27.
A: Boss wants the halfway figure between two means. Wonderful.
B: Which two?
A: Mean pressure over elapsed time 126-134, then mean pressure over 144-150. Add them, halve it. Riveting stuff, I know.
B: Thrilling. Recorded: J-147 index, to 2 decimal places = 3.01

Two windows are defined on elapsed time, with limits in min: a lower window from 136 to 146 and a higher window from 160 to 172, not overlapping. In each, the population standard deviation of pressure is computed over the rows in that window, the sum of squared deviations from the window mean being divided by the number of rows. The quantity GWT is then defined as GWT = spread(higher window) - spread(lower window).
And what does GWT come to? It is -0.013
